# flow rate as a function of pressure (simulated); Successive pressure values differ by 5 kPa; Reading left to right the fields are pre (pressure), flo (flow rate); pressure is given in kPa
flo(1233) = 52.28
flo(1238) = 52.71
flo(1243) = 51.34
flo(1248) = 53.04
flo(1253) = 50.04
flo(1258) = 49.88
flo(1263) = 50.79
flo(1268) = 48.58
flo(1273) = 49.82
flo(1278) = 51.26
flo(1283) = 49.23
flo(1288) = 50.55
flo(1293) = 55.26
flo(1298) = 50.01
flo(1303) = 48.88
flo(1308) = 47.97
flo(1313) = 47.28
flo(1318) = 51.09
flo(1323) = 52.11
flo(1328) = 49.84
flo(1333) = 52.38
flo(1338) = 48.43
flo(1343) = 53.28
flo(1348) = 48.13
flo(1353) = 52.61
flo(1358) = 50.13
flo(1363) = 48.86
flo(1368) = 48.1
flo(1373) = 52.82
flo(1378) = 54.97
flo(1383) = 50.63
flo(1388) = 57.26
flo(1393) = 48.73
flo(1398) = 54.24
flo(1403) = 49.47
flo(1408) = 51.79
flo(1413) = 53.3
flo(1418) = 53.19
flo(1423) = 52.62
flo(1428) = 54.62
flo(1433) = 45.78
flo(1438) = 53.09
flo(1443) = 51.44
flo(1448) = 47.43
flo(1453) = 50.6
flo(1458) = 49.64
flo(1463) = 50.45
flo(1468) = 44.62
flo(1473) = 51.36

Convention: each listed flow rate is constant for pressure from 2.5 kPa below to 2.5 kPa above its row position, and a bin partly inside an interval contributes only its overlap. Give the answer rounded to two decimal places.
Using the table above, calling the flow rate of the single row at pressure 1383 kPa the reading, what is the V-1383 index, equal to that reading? 50.63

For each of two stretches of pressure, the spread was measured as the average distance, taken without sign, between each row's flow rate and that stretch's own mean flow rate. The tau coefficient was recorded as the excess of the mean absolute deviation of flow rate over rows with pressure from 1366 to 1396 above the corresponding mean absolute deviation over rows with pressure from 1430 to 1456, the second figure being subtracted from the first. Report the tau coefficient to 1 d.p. 0.5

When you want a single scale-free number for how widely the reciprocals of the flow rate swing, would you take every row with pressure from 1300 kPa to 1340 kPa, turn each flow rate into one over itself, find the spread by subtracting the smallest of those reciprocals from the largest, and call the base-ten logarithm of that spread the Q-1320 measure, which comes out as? -2.69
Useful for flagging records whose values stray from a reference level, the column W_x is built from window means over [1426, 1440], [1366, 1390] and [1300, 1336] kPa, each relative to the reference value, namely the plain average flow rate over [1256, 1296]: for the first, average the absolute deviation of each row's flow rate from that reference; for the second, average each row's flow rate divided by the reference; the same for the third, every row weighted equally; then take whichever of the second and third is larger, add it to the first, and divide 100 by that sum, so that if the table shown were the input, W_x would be 21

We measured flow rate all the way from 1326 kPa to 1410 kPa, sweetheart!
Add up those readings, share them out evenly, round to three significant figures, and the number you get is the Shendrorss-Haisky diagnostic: 51.3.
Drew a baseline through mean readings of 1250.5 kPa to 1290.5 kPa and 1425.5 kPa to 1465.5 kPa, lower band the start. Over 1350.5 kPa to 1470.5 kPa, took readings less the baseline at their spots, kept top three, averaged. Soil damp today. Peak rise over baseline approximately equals 5.3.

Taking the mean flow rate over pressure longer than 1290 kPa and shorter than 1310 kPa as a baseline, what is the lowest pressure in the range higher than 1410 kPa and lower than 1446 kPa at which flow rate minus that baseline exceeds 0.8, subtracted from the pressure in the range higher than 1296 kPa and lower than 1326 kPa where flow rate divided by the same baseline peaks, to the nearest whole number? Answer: -90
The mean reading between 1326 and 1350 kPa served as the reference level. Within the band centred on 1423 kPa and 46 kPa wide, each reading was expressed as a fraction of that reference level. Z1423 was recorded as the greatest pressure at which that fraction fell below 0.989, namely 1433 kPa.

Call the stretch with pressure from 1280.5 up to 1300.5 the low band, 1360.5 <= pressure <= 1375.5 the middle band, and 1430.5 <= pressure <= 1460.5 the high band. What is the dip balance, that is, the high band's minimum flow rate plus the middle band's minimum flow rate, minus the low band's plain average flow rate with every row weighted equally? 42.6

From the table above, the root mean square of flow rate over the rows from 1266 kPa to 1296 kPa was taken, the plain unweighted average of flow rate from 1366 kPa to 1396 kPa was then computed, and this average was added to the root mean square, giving 103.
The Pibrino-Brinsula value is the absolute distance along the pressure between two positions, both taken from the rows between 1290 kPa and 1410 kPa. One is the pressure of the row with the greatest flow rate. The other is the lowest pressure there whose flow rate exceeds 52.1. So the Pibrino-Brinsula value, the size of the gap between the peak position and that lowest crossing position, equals 95 kPa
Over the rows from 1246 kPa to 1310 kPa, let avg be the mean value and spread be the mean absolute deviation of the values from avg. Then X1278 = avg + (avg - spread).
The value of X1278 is 99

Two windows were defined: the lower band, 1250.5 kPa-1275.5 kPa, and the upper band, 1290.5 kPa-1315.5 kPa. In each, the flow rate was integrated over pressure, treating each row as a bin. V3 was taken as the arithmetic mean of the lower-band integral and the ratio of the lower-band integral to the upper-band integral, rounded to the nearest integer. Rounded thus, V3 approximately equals 623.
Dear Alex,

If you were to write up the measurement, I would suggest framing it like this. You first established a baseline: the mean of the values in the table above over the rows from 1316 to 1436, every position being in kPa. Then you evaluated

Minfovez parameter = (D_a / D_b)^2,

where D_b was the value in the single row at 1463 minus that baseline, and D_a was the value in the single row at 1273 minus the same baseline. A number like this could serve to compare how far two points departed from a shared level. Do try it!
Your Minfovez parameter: 2.7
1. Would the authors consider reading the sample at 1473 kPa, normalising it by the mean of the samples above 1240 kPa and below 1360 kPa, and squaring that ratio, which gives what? 1.03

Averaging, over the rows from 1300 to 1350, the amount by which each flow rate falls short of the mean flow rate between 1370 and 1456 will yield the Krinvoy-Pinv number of 1.9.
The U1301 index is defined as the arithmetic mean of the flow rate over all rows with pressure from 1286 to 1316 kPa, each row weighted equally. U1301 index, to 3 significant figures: 50.0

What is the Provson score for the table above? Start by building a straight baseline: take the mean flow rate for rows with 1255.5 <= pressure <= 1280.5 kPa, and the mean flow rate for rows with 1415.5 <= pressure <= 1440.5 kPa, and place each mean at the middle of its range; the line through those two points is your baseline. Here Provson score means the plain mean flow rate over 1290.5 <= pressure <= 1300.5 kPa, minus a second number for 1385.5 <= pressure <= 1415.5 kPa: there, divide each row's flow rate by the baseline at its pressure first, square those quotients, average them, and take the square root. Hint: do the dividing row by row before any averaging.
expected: 51.6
